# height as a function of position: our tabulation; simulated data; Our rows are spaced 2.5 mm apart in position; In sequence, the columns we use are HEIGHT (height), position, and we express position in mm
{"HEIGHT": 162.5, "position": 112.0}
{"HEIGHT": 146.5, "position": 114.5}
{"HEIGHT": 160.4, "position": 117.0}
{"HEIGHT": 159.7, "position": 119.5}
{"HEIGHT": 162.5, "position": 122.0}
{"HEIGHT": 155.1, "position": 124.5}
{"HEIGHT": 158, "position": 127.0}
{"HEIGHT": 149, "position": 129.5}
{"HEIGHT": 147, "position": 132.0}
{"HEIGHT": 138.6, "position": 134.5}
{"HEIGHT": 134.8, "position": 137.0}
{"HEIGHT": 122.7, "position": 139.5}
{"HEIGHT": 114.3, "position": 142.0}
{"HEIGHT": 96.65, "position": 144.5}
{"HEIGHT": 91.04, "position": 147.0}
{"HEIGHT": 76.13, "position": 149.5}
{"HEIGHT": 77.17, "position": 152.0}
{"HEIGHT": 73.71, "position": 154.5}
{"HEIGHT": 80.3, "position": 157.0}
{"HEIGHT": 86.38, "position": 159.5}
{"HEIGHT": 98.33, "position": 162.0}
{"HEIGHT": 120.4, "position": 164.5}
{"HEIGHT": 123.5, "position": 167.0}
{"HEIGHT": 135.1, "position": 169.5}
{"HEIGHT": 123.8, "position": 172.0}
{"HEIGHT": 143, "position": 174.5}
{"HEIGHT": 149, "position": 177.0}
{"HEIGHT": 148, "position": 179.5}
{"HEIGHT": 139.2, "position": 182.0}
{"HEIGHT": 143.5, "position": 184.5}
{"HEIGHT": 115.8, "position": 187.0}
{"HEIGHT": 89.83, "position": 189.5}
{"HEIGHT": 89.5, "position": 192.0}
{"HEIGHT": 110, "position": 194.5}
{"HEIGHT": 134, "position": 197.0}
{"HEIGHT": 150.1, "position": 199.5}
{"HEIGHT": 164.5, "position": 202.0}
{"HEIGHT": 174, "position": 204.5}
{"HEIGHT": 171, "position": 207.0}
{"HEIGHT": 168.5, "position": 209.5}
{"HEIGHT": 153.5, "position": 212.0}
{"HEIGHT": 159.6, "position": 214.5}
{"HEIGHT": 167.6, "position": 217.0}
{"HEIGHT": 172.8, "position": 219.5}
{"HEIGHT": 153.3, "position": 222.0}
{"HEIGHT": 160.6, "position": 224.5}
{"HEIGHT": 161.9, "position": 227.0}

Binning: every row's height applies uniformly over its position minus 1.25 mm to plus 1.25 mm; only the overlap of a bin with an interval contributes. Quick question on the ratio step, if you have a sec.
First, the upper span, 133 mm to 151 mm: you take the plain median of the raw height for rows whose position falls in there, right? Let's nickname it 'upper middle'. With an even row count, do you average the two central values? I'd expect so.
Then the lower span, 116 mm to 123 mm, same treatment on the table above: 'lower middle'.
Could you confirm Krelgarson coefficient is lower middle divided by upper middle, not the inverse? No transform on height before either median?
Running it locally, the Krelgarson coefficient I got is 1.40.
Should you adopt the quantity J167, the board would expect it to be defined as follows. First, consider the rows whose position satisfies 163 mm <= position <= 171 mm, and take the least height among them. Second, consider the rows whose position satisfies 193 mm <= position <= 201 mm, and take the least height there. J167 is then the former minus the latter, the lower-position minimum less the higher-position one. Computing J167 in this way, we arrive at 10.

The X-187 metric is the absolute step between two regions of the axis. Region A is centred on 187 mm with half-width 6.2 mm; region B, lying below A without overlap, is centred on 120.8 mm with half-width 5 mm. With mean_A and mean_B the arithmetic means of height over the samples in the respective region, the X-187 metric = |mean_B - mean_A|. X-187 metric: 44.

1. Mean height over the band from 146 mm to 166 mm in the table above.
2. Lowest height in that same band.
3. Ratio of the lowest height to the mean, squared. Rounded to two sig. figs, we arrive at 0.70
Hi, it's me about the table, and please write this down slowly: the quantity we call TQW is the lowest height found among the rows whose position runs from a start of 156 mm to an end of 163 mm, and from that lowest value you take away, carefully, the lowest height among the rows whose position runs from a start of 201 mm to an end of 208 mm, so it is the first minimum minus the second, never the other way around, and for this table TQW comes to -84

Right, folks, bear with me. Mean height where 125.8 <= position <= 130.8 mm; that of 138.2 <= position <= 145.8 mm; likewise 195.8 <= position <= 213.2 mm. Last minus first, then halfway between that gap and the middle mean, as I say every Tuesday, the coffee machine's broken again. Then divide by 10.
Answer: 5.9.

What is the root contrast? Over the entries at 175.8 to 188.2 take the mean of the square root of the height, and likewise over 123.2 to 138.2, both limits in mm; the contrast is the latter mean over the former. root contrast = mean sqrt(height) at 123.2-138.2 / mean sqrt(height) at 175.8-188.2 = 1.03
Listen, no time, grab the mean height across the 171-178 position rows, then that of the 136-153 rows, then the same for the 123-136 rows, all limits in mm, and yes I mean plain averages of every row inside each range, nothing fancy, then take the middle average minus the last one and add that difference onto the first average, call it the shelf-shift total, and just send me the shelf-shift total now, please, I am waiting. 91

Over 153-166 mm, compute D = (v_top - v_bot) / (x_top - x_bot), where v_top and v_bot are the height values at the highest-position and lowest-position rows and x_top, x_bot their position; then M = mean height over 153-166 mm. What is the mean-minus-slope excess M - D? 87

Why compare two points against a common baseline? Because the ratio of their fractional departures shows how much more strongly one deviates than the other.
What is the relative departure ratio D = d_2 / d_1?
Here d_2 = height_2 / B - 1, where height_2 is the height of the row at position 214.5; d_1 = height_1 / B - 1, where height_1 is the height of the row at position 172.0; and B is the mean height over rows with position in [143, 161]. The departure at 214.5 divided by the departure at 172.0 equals 1.9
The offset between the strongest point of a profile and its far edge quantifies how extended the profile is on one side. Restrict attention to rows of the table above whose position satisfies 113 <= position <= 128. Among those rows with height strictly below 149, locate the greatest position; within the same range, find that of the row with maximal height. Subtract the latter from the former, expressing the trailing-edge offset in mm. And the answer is -7.5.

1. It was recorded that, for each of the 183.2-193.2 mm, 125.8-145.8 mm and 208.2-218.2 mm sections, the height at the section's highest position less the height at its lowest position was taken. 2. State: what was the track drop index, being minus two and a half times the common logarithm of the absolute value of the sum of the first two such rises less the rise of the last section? -5.1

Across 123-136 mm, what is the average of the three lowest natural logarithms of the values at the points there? 4.98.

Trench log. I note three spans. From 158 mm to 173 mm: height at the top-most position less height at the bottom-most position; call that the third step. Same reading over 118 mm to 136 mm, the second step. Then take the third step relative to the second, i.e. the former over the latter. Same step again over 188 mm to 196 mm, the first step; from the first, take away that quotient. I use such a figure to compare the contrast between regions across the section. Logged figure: 22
